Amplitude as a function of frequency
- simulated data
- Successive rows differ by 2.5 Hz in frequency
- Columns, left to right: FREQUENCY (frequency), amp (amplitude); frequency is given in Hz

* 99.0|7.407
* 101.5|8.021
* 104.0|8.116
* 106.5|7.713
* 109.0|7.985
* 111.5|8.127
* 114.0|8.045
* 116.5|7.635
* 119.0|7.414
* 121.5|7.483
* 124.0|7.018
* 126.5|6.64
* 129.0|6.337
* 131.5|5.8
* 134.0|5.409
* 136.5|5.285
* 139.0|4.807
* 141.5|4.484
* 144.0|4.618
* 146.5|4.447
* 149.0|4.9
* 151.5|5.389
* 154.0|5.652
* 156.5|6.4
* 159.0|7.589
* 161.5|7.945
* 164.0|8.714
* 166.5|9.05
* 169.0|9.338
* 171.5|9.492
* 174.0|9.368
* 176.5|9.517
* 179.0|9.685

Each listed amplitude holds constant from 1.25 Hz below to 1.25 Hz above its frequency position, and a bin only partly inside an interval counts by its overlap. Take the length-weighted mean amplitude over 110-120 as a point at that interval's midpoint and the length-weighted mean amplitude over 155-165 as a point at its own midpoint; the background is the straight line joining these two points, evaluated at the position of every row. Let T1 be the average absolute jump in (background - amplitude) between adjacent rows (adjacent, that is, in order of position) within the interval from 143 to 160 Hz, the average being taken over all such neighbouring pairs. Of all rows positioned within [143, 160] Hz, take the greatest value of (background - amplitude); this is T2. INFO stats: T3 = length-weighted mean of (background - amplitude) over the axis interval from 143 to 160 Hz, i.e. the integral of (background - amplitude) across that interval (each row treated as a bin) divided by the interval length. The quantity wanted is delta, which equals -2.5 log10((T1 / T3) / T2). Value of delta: 2.7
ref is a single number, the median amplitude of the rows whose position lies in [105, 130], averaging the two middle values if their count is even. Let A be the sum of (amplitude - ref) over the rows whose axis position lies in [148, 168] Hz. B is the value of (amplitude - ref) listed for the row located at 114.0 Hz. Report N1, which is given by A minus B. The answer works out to -5.3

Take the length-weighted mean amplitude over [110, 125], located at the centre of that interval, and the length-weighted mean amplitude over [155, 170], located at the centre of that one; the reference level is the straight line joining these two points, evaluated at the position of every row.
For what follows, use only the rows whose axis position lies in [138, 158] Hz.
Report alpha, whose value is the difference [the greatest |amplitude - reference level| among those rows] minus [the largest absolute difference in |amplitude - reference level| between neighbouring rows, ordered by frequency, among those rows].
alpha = 2.8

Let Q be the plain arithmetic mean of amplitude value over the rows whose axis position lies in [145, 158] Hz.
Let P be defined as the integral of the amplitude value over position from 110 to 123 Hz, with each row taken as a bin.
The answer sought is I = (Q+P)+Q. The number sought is 111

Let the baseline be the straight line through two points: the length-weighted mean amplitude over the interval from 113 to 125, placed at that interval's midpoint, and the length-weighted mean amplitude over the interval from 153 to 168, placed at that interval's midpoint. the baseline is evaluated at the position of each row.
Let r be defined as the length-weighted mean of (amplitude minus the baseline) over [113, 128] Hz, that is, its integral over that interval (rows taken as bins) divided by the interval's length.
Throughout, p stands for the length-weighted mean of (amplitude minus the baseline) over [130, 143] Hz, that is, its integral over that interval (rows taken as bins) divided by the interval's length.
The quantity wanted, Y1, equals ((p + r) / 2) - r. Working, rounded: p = -2.4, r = -0.2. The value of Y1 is -1.1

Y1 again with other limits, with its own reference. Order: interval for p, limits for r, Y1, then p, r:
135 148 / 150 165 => -1.1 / -2.8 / -0.7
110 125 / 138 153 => 1.5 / 0.1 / -2.8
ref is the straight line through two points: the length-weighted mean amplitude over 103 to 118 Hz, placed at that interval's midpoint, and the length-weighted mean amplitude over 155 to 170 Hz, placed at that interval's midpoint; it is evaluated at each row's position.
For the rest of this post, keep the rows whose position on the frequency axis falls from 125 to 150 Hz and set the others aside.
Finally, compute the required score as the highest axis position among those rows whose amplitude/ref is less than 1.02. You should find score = 149.0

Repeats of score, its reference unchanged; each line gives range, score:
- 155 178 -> 161.5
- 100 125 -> 124.0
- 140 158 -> 156.5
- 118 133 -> 131.5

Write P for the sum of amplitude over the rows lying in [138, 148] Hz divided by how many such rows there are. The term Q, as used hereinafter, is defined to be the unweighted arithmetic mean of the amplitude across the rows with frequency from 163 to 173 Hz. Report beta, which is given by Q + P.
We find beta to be 13.7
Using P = 4.6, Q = 9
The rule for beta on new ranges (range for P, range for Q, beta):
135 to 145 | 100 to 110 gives 12.8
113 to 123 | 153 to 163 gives 14.5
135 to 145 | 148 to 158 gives 10.4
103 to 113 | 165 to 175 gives 17.3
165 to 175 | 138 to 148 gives 13.9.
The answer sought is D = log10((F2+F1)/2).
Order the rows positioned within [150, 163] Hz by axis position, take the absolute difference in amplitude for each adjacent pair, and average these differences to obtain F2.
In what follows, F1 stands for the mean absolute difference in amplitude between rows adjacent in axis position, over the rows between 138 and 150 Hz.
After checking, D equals -0.34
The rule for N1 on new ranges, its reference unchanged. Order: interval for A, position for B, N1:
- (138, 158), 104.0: -20.3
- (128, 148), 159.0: -19.3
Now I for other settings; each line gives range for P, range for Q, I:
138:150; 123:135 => 68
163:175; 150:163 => 124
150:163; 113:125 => 101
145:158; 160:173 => 88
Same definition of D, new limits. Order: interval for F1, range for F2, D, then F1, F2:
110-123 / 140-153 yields -0.60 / 0.20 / 0.312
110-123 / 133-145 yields -0.64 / 0.20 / 0.265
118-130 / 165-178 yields -0.62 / 0.30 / 0.179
